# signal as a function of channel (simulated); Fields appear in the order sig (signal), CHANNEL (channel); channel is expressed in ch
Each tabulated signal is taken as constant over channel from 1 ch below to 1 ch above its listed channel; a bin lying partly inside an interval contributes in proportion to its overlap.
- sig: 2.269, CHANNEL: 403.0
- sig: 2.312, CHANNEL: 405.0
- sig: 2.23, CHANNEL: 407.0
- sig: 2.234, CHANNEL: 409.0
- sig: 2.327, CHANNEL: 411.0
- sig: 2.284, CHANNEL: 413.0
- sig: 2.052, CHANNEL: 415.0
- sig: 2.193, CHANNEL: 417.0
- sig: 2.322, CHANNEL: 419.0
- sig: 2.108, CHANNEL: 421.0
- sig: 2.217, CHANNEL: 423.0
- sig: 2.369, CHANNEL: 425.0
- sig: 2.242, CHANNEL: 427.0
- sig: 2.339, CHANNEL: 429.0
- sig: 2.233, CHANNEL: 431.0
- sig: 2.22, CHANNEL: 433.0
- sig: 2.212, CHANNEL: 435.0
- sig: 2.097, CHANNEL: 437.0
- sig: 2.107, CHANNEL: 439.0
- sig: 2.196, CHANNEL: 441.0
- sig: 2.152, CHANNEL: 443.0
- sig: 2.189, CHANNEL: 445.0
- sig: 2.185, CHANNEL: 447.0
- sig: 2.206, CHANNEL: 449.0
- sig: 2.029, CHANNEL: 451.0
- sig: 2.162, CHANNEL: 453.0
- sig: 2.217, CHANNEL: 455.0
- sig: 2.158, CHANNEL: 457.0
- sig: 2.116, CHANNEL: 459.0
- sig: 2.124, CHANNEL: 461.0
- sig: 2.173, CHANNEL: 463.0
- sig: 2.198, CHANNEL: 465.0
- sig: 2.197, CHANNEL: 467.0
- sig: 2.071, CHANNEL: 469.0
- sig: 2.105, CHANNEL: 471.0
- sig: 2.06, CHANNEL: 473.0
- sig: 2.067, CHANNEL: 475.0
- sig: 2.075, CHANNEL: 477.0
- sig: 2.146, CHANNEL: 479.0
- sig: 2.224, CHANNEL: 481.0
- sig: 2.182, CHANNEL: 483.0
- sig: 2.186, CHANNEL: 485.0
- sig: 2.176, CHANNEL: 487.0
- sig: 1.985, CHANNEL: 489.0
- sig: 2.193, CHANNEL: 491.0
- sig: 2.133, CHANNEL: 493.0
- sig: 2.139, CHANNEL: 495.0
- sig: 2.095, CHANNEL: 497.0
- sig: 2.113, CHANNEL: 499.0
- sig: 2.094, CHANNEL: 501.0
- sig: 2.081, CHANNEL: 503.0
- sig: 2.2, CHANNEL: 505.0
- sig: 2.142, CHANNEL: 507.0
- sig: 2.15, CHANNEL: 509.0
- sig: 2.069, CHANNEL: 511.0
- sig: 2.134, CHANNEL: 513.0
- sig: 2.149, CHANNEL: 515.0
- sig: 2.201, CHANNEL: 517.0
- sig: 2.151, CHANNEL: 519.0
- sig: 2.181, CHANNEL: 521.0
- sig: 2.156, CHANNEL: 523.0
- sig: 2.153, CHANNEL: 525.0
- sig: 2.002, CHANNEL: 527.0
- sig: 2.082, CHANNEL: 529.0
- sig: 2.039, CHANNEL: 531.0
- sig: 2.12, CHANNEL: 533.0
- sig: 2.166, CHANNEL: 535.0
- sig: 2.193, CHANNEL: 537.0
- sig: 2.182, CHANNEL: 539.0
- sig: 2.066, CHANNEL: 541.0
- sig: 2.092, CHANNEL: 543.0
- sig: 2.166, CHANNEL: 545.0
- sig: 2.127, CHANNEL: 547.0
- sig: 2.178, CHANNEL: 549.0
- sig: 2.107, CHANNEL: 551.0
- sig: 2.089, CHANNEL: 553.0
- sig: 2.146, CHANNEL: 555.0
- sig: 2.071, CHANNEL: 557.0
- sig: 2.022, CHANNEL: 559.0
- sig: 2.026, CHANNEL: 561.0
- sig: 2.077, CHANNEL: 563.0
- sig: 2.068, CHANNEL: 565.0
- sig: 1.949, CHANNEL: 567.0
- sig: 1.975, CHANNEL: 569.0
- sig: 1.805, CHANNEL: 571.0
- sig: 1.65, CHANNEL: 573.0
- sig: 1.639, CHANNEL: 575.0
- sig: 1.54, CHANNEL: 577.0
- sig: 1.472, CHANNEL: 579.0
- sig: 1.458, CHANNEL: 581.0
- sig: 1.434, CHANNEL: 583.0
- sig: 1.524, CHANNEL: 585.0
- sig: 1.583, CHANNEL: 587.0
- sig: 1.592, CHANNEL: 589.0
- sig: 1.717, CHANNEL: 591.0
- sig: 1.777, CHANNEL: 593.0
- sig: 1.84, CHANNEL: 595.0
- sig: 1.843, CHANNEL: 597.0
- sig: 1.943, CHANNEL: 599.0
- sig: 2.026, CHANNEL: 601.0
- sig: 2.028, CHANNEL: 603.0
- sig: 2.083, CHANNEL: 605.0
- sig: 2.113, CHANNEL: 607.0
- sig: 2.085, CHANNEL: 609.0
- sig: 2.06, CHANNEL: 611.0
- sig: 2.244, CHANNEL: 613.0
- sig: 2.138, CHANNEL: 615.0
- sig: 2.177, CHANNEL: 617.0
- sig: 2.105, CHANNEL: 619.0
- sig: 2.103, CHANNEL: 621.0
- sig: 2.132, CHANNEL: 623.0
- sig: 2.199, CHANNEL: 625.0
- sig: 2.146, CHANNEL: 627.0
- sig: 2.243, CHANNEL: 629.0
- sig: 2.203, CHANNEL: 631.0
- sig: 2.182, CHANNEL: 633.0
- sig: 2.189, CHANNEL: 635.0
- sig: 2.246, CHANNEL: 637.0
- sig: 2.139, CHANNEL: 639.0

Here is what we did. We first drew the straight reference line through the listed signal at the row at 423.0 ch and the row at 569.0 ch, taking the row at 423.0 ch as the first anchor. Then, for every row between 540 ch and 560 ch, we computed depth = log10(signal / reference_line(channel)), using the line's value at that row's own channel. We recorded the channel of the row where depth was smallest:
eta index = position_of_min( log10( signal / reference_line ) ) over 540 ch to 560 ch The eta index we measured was 559.0 ch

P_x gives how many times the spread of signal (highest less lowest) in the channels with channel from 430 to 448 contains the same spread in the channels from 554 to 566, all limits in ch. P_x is 1.1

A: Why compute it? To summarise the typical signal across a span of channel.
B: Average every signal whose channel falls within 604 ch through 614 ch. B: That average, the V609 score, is 2.12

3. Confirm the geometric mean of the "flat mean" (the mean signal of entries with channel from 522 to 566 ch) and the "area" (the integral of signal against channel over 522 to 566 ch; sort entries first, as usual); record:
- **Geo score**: 14.0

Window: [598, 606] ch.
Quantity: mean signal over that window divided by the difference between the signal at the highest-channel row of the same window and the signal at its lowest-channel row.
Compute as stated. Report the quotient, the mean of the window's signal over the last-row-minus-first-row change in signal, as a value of 14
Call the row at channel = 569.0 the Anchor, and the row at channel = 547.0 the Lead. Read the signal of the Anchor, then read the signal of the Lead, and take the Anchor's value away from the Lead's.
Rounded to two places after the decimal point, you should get 0.15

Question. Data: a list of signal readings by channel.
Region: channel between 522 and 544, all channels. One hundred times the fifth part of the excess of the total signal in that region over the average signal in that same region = 423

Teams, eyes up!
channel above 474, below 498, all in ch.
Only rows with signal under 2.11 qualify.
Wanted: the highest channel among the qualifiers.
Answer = 497.0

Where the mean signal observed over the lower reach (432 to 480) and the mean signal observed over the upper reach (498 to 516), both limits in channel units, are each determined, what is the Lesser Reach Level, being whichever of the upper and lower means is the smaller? 2.1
